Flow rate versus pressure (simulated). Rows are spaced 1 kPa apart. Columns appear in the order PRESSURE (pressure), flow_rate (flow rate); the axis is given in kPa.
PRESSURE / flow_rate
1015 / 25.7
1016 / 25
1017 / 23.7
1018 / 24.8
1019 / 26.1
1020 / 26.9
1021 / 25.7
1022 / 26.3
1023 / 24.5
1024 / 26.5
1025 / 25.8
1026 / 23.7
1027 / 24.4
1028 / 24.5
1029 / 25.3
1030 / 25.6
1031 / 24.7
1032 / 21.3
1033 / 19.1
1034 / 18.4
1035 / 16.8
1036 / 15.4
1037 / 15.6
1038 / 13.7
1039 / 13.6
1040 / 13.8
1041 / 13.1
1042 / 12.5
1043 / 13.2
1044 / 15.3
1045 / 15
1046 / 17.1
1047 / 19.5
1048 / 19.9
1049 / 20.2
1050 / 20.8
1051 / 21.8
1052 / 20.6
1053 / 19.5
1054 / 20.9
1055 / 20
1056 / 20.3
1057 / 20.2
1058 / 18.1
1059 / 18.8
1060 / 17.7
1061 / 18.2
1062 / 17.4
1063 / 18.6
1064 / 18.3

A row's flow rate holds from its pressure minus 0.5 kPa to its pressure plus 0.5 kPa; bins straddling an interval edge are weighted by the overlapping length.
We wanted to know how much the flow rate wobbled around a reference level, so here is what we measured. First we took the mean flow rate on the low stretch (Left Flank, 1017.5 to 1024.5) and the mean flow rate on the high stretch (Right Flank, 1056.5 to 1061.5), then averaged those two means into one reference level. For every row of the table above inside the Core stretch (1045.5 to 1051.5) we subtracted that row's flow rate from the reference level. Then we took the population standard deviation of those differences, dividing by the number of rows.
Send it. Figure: 1.4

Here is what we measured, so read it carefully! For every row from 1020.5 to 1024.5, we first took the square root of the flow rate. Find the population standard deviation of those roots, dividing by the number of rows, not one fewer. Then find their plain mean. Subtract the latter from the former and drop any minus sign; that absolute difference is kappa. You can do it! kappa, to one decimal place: 5.0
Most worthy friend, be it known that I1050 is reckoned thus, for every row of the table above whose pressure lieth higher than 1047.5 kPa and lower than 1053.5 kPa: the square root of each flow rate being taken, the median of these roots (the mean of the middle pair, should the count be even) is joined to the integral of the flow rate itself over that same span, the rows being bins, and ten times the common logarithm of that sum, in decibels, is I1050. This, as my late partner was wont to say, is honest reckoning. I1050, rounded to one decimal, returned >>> 21.0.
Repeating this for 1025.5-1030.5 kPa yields 21.1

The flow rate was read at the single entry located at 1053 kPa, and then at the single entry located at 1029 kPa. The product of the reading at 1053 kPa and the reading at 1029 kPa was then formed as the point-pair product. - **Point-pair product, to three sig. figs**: 493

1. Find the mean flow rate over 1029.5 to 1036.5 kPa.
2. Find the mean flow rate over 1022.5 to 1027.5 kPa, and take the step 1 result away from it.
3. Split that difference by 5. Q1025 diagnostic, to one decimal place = 1.0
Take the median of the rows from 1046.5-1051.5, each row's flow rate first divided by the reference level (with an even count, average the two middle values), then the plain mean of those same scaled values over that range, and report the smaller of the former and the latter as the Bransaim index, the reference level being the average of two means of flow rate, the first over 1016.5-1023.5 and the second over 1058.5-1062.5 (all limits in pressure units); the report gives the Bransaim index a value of 0.9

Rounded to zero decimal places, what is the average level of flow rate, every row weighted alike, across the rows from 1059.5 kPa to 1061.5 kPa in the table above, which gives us 18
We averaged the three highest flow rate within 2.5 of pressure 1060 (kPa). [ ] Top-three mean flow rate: 18.4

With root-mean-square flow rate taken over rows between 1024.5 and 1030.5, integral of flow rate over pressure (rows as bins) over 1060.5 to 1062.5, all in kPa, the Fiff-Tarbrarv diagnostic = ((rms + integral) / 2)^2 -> 915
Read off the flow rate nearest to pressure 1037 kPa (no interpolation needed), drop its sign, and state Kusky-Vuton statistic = 15.6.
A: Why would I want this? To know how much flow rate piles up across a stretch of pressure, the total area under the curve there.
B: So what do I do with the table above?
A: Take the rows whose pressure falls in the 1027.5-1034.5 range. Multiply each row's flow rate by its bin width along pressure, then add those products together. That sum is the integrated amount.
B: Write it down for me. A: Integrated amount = 159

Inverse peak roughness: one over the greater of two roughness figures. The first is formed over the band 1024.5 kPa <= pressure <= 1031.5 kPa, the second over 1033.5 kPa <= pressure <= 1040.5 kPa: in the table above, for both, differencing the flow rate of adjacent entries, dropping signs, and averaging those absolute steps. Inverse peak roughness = 1.11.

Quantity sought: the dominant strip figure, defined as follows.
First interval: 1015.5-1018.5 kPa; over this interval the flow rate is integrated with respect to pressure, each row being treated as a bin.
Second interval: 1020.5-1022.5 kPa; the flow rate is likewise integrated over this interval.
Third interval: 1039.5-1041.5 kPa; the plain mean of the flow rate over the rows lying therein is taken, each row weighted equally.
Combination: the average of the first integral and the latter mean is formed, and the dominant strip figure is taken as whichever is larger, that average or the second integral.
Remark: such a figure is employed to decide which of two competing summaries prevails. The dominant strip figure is 52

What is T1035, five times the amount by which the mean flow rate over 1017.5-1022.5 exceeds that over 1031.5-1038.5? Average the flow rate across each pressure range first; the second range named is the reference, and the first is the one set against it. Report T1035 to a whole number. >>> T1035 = 44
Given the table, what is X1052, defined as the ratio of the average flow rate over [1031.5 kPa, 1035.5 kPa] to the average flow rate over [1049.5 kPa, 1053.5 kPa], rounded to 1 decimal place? 0.9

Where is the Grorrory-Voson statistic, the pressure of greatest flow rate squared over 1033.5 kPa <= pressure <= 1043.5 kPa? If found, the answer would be 1034 kPa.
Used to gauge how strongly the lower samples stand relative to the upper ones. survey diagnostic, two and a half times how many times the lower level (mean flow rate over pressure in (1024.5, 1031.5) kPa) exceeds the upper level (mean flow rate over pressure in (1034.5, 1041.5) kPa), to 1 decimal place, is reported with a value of 4.3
